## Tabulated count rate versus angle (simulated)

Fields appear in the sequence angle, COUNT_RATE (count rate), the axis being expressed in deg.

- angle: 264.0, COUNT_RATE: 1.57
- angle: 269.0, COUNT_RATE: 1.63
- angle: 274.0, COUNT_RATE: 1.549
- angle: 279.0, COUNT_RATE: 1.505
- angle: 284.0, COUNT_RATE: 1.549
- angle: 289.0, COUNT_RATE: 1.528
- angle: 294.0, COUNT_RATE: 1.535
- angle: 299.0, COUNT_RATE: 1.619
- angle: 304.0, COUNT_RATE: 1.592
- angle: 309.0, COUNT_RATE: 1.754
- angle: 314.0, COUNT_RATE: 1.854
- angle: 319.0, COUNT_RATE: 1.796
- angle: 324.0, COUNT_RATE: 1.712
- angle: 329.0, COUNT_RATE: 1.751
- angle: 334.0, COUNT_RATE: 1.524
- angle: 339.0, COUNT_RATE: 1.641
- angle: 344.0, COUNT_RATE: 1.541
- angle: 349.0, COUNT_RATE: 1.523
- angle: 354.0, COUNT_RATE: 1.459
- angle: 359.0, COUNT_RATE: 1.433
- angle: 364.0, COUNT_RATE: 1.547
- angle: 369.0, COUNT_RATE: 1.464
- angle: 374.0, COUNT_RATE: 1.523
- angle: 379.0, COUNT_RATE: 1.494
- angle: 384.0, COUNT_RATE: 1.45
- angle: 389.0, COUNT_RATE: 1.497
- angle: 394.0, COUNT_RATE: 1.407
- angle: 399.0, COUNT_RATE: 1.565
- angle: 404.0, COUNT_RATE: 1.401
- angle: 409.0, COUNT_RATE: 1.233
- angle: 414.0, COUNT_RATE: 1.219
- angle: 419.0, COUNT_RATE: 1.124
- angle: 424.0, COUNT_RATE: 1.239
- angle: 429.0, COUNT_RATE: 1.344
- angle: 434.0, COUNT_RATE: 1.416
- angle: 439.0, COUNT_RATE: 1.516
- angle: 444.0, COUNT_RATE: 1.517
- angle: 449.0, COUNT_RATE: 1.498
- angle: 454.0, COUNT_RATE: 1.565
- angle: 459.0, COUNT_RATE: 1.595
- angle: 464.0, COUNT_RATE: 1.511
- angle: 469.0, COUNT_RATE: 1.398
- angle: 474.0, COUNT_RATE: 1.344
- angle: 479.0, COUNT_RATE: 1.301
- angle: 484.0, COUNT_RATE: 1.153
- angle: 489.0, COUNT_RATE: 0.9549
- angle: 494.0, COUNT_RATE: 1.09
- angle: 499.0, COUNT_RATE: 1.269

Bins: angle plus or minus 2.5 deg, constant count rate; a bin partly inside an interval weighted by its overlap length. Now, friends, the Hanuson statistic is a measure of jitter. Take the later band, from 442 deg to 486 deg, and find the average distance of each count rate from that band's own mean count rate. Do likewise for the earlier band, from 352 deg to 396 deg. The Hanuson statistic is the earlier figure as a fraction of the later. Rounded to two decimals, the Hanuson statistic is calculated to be 0.30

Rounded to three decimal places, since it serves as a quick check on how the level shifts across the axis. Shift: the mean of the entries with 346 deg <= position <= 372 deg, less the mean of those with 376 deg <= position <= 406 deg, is 0.016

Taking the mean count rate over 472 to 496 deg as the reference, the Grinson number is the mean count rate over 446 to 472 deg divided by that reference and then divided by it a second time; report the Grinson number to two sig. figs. 1.1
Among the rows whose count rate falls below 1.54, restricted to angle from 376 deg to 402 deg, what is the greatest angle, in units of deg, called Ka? 394.0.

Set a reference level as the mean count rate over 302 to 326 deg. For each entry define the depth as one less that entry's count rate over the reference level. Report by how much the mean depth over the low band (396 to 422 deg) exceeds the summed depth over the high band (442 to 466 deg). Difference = -0.3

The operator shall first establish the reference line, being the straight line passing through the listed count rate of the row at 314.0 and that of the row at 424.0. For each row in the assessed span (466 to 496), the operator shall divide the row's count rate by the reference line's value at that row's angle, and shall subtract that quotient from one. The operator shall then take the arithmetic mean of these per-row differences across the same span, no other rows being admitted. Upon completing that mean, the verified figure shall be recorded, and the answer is -0.31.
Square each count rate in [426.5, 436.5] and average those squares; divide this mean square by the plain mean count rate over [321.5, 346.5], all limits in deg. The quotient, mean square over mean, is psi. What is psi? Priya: 1.2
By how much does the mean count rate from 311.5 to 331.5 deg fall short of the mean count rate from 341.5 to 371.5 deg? -0.28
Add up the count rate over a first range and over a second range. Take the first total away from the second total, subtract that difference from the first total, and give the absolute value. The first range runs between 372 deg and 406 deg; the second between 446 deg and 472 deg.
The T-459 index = 13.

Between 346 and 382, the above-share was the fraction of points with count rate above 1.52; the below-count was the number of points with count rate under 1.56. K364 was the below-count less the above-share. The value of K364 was 6.6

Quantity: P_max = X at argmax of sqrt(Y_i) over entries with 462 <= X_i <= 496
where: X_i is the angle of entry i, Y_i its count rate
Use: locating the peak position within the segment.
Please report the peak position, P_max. 464.0 deg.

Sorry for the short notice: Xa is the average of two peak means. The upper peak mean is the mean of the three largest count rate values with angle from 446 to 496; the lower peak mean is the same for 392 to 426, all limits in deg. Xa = 1.51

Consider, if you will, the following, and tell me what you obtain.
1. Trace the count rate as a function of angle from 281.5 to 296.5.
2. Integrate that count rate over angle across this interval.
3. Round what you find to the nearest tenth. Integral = 23.1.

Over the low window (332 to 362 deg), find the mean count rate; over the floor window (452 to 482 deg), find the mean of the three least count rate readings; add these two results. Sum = 2.9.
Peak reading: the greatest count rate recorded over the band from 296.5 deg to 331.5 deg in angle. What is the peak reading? 1.854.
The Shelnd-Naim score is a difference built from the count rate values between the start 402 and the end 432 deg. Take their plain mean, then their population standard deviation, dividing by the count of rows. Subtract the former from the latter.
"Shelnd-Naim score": -1.17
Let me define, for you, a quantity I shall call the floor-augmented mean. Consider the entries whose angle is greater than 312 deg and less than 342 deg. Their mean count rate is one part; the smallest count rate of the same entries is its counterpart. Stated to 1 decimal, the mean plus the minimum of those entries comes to 3.2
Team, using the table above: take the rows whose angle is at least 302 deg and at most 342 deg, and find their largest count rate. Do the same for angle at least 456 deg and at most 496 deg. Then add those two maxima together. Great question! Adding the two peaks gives 3.45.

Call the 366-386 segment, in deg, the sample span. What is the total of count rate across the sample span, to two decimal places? 5.93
